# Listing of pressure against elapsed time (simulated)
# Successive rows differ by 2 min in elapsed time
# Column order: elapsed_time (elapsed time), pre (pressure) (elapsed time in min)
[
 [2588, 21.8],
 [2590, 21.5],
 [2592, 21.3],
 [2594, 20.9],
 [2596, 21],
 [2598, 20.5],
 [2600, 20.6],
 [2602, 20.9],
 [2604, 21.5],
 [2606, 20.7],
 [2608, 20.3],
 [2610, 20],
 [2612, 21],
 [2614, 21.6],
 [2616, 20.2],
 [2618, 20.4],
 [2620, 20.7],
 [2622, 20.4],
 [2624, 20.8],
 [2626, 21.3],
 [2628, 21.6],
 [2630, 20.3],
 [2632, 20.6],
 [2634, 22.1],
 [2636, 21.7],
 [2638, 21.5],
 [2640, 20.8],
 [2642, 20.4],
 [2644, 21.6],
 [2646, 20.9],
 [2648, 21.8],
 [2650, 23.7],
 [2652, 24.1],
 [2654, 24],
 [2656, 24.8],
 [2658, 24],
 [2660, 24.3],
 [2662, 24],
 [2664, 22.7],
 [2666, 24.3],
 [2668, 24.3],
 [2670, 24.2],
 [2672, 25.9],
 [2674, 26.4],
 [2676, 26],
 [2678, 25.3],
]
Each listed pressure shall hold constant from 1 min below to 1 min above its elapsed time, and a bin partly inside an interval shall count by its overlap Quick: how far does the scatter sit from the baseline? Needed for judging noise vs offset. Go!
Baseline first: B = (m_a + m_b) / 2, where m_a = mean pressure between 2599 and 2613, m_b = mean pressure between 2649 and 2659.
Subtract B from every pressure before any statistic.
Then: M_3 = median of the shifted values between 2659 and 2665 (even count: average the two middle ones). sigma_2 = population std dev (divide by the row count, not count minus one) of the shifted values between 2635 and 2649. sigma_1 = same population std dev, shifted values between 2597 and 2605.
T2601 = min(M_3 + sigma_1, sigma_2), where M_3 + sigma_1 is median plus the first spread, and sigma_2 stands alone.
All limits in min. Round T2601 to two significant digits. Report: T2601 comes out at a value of 0.50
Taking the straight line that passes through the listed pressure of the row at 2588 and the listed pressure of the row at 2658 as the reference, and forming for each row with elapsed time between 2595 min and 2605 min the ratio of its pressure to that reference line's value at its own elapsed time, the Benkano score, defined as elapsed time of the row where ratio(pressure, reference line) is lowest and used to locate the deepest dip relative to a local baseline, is 2598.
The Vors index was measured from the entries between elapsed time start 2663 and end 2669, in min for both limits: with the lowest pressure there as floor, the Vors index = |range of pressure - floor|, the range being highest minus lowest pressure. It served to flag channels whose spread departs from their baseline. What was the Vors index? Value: 21.1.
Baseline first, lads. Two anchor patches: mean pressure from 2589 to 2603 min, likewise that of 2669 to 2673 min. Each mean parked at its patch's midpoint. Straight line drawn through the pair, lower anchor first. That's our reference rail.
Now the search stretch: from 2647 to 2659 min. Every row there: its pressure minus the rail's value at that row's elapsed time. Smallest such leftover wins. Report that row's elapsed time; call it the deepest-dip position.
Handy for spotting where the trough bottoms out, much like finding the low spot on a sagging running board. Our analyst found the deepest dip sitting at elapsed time 2648 min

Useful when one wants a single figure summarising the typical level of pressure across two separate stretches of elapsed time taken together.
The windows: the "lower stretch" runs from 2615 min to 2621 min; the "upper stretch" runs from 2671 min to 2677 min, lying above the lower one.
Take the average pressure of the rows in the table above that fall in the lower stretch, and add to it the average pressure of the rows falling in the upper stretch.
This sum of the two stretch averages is 46.5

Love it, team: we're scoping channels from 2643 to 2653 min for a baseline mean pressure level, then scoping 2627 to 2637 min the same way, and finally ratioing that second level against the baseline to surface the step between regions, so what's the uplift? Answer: 0.95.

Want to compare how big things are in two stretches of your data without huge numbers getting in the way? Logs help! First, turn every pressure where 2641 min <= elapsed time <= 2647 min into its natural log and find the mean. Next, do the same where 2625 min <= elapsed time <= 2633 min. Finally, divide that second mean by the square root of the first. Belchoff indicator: 1.74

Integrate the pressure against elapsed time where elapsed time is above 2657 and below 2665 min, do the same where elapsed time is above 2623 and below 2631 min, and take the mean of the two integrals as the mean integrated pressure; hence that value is 179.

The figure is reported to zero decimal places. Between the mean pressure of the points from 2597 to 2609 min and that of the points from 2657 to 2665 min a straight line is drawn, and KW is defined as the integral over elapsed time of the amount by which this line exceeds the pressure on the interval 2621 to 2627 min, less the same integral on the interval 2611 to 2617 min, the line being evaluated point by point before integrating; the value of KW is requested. 4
